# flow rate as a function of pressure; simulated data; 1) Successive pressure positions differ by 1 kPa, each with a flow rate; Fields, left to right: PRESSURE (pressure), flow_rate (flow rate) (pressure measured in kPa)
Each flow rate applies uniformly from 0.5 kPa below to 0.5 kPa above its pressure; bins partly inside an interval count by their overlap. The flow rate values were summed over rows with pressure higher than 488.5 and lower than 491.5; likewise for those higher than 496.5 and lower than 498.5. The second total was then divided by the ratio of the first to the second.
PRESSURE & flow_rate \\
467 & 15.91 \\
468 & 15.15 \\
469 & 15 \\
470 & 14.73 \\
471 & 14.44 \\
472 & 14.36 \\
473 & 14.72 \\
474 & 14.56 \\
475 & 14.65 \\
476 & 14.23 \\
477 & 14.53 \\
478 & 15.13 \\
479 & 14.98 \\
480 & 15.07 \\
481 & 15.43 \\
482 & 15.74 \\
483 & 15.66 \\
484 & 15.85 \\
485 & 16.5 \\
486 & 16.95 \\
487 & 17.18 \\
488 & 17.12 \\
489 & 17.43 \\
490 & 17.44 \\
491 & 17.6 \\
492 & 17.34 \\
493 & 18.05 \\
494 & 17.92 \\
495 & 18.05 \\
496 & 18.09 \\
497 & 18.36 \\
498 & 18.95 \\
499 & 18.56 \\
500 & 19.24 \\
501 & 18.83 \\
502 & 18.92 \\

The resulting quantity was 27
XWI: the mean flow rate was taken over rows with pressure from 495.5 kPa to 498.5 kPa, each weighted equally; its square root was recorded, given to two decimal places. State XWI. 4.30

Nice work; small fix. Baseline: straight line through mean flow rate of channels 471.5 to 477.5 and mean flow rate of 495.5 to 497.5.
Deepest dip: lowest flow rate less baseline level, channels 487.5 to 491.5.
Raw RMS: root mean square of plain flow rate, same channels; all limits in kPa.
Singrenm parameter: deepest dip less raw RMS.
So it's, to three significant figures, -17.1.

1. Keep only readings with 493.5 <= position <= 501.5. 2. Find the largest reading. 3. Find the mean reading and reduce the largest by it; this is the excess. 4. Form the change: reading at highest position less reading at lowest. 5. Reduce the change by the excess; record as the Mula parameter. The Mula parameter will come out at 0.2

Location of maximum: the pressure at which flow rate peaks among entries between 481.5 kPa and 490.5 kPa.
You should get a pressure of 490 kPa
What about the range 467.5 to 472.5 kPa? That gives 468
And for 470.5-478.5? 478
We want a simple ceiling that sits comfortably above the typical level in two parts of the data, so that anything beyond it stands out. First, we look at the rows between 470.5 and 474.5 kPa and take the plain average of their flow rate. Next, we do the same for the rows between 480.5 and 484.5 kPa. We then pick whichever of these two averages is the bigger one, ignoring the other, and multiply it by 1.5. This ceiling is 23.5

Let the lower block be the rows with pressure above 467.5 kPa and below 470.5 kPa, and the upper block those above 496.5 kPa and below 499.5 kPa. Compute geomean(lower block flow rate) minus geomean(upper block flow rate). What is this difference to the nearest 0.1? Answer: -3.7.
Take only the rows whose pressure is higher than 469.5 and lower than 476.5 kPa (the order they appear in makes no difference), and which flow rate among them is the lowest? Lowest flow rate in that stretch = 14.23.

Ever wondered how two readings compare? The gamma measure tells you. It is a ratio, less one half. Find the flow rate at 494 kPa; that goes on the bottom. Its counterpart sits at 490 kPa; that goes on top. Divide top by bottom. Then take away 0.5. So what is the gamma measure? 0.47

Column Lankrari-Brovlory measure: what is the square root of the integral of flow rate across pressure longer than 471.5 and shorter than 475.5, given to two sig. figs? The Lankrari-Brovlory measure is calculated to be 7.6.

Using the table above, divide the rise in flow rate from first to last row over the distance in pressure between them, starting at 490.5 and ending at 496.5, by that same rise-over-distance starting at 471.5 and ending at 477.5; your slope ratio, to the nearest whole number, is 3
